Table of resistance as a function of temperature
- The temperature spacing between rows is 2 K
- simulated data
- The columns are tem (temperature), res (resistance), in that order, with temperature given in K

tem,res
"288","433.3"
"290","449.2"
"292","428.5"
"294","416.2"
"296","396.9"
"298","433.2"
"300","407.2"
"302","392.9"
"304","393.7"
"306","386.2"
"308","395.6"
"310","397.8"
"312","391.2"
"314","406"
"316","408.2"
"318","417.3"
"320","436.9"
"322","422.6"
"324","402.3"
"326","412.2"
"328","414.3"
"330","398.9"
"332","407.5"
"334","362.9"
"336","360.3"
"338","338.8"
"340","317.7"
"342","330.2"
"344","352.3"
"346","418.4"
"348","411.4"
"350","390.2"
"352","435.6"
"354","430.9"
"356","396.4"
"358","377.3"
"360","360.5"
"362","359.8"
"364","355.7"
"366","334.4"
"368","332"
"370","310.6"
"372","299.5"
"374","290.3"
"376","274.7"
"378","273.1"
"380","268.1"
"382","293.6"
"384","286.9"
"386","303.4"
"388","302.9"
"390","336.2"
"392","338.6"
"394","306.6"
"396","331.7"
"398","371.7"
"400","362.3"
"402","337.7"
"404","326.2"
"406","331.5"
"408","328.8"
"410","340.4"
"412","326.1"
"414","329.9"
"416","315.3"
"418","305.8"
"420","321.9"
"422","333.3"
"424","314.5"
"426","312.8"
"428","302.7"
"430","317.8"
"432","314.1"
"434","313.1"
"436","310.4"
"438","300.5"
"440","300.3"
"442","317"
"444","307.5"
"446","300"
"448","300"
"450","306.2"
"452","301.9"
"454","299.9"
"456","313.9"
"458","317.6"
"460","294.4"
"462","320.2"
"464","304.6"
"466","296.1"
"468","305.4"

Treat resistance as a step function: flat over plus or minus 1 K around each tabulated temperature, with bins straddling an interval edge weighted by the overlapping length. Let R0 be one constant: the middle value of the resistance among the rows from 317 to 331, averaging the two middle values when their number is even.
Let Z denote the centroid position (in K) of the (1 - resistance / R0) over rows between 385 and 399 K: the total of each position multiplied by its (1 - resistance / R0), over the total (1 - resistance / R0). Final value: 391.2 K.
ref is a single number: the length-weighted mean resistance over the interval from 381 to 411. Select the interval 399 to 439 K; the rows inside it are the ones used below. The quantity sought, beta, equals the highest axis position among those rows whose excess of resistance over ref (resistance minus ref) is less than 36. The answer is 438 K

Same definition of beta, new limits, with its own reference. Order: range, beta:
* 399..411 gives 410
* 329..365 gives 364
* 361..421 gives 420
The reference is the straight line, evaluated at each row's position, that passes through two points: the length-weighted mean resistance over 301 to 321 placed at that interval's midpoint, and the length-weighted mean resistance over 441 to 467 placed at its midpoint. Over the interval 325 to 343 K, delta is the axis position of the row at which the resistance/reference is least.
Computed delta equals 340 K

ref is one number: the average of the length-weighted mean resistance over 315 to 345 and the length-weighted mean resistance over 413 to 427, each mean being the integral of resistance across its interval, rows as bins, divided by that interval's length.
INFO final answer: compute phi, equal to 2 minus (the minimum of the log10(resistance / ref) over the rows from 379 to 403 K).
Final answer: 2.12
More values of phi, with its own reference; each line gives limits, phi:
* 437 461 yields 2.08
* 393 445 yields 2.07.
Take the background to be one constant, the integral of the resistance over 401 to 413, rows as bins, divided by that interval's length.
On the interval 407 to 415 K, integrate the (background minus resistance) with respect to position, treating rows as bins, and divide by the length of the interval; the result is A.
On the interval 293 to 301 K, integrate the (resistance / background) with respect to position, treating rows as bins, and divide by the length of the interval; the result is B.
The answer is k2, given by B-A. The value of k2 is 1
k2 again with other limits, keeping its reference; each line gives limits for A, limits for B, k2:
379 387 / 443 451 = -43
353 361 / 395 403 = 61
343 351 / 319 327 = 63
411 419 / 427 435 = -12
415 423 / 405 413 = -12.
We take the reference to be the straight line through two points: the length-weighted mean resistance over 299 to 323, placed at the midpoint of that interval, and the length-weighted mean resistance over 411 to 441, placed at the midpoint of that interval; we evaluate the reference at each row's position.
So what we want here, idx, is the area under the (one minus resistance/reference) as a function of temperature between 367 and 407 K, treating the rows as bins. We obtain 3.5 K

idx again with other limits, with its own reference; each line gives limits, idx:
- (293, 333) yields -0.4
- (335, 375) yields 1.1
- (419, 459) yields -0.8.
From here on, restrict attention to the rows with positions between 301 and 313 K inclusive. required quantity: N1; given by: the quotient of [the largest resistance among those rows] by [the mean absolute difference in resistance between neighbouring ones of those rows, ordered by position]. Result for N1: 75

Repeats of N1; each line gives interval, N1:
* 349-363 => 22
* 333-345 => 23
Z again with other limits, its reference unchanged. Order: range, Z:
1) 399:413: 406.4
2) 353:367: 362.7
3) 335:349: 340.1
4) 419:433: 426.2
